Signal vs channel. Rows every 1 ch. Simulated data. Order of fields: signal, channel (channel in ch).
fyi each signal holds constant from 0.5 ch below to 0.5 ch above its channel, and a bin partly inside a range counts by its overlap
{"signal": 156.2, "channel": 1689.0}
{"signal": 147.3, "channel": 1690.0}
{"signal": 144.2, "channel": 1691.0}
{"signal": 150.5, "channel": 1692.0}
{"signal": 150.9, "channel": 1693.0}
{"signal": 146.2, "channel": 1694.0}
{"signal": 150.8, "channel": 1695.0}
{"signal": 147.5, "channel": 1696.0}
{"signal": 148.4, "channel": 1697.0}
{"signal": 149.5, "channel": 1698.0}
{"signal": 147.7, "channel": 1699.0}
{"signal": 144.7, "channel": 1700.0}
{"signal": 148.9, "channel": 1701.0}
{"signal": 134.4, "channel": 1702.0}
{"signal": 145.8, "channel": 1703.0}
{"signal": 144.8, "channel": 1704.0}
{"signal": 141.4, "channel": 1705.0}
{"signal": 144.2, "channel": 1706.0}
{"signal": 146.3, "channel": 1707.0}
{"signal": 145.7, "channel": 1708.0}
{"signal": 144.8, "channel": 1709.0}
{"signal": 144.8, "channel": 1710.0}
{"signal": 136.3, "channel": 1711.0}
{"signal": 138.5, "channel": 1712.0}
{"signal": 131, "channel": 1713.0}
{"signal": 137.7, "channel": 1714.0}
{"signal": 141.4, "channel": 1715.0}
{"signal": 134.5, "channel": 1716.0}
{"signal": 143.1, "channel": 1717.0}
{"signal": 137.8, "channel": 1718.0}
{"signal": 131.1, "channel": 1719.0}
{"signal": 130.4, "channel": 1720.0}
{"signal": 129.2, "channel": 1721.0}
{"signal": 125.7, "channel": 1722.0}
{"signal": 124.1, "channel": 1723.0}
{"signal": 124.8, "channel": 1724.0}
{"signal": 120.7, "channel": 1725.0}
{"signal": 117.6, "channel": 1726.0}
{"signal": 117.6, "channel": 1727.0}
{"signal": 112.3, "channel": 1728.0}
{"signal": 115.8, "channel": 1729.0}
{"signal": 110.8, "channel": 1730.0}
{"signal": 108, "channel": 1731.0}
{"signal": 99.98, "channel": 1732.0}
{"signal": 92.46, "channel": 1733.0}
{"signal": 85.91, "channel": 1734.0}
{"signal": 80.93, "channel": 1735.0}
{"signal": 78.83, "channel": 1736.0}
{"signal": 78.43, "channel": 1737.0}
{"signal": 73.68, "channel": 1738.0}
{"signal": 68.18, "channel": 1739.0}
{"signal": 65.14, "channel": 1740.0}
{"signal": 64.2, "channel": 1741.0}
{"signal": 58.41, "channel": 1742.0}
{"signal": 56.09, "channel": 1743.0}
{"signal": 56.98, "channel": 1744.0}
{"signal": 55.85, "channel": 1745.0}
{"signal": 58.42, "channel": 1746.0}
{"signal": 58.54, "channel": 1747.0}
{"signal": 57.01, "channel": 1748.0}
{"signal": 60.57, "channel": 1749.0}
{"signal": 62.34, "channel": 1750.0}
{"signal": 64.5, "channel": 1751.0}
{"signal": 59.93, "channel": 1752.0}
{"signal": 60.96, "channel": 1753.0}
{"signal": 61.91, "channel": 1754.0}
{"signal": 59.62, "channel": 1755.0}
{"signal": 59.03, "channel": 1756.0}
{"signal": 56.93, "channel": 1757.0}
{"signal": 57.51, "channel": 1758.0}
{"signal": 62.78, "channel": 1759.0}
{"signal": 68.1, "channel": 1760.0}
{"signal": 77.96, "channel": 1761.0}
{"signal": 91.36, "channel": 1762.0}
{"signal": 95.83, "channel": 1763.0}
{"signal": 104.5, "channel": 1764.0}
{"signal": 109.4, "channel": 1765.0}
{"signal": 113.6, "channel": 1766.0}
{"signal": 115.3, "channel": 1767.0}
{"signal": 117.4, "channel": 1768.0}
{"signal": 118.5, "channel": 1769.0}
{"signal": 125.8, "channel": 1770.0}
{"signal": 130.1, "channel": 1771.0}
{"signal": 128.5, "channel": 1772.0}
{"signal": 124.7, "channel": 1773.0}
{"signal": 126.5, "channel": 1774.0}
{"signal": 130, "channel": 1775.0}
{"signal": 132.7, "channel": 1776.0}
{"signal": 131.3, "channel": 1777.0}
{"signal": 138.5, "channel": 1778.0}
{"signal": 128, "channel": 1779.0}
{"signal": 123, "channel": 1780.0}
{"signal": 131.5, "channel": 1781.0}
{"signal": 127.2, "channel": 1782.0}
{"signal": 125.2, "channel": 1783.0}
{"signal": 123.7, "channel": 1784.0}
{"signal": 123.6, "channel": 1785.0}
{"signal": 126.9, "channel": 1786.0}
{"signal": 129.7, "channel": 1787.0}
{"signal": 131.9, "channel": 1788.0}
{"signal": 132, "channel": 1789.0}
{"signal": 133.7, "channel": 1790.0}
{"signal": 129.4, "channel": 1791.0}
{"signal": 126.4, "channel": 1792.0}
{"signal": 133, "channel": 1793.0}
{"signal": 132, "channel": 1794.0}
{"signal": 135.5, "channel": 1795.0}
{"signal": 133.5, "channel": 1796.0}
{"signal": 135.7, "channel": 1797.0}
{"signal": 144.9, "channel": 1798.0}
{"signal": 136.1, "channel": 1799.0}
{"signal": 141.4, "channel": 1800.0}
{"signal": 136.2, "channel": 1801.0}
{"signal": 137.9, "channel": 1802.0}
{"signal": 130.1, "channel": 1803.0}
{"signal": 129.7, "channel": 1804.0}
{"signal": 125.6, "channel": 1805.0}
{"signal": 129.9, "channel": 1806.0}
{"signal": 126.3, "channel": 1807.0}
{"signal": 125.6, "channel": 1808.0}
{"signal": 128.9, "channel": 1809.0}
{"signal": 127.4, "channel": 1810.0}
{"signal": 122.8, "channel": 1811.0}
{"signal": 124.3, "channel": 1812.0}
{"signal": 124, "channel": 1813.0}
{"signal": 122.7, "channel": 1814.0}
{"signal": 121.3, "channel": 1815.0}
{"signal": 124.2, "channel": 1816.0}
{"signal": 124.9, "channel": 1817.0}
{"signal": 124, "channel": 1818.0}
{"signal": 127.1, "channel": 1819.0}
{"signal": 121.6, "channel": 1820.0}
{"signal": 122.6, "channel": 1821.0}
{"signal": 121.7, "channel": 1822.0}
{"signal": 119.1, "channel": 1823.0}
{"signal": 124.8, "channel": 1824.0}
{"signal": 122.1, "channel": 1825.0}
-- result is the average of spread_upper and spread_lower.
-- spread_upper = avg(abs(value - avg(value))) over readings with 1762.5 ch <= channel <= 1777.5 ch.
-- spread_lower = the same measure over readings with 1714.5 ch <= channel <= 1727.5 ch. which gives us 8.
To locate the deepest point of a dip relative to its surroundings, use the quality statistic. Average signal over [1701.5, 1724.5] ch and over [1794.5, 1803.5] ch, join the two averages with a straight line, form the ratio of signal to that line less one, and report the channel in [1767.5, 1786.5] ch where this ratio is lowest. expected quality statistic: 1768.0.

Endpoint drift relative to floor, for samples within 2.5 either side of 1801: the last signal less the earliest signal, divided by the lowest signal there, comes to -0.046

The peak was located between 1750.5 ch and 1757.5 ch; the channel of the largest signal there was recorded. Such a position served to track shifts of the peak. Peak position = 1751.0 ch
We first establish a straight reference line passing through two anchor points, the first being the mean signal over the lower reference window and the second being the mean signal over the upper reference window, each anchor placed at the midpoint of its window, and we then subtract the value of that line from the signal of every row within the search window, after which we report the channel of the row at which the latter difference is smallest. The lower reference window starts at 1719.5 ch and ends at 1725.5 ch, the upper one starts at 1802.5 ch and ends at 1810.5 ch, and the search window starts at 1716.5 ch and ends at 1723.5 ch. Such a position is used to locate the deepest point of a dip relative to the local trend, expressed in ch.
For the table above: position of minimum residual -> 1723.0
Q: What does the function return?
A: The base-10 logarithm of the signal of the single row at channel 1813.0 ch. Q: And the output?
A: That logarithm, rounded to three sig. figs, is 2.09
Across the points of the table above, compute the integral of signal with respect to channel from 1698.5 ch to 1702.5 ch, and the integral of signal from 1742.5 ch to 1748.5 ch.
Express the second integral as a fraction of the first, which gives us 0.6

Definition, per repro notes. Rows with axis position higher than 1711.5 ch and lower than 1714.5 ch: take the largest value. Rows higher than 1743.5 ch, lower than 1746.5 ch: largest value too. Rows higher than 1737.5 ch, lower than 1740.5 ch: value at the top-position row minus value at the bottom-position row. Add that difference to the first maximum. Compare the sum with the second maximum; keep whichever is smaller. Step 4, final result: 58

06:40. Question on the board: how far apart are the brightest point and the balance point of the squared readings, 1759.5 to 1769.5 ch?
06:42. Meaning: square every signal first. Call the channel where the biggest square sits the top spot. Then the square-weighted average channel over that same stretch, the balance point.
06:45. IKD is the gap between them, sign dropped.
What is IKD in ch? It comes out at 3.7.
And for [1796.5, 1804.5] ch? 2.4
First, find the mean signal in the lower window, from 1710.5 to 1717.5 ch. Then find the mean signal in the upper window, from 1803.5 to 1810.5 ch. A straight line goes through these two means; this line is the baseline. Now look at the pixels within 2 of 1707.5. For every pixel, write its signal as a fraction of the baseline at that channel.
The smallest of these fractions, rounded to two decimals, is 1.04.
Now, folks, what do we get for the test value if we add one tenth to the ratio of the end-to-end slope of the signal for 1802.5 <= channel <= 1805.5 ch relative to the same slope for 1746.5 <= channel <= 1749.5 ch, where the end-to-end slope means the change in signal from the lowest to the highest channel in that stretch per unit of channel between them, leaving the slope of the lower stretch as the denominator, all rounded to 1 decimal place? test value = -2.1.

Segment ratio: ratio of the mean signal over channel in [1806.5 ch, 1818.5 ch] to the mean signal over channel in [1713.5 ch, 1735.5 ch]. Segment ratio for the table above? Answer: 1.05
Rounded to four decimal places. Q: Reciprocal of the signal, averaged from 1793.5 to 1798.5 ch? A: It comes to 0.0073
